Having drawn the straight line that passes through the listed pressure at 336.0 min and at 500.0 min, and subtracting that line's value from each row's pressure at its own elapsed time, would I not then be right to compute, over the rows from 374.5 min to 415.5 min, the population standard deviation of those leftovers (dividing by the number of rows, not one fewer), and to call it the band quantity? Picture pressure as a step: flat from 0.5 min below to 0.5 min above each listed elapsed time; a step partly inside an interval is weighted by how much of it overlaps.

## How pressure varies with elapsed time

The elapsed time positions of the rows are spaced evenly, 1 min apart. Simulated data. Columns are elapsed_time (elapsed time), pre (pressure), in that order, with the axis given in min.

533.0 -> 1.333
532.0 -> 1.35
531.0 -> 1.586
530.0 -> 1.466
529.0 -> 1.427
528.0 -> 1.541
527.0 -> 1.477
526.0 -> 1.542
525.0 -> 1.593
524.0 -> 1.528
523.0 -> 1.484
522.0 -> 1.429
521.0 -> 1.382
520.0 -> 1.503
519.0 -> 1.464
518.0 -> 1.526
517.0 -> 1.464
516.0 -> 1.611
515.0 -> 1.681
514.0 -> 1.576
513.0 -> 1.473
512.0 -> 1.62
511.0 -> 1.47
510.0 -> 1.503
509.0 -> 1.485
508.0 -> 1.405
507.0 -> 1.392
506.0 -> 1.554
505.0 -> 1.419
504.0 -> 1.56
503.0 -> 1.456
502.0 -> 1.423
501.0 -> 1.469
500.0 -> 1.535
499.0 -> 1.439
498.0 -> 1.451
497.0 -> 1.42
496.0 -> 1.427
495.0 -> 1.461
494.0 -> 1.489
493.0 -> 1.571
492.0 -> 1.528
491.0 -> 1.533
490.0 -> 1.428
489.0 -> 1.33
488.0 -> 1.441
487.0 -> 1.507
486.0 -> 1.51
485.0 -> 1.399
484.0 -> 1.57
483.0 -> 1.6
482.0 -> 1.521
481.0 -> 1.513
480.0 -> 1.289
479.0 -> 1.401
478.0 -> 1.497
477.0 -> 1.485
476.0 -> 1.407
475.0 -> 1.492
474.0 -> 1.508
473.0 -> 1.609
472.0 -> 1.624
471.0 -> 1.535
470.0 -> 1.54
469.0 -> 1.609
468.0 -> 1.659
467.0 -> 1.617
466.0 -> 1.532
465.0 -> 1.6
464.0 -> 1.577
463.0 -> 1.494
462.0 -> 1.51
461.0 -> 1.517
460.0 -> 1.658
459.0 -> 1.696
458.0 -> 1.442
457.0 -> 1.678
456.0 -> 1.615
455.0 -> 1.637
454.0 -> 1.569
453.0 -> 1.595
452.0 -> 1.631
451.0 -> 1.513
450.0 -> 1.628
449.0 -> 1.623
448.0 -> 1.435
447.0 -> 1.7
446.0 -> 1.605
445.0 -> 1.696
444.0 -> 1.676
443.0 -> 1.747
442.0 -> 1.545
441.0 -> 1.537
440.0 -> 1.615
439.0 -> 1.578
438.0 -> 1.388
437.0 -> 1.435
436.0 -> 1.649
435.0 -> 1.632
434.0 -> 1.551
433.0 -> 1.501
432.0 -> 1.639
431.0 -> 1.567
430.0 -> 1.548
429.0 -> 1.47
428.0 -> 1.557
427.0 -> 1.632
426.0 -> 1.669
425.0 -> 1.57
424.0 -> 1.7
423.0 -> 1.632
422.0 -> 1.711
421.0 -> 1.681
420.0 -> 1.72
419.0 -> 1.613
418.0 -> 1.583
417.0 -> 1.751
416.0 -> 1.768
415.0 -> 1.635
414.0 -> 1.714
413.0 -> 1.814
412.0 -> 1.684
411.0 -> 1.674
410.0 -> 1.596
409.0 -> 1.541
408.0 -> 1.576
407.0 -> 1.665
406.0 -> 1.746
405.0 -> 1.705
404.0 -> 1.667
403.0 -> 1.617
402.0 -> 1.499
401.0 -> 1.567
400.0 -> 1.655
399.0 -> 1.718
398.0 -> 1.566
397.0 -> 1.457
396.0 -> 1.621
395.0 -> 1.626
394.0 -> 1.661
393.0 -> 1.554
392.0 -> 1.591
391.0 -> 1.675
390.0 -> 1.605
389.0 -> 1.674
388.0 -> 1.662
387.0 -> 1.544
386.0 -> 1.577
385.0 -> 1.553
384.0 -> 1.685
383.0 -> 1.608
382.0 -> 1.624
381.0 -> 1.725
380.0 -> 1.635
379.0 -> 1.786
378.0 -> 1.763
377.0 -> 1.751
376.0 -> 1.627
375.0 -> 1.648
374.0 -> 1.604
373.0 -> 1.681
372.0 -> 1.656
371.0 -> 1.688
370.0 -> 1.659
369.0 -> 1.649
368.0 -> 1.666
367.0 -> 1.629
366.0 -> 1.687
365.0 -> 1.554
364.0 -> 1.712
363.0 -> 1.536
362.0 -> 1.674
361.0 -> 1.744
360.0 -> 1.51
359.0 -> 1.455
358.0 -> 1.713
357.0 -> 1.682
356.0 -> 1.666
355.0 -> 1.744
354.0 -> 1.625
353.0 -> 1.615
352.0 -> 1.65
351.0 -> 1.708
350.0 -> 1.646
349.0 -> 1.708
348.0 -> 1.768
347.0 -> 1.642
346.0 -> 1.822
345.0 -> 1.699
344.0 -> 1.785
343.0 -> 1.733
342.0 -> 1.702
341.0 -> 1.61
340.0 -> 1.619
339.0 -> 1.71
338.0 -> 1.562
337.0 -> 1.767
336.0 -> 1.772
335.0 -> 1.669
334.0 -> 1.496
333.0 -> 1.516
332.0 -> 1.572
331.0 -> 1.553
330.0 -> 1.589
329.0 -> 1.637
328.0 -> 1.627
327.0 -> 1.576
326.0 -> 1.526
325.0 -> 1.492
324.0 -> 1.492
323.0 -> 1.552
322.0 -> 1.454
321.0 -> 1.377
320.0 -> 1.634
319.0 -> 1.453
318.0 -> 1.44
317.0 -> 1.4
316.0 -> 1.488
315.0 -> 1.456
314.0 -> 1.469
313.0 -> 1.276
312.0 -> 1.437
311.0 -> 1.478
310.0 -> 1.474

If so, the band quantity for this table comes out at 0.077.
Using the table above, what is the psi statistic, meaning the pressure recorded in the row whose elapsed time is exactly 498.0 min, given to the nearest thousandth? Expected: 1.451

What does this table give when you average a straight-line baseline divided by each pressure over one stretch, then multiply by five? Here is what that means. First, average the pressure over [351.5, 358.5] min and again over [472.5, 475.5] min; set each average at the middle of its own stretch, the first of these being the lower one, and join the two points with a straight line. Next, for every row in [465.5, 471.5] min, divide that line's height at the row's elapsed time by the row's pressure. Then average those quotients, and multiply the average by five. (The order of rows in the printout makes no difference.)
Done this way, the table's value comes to 4.88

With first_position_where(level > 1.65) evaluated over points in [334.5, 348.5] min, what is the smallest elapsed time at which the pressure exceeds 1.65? 335.0 min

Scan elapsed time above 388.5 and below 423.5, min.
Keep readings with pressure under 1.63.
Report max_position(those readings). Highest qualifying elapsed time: 419.0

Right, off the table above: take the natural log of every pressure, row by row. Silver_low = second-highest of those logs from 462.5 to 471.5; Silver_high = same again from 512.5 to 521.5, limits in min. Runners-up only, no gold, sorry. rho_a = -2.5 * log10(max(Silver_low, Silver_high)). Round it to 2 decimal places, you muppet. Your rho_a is 0.80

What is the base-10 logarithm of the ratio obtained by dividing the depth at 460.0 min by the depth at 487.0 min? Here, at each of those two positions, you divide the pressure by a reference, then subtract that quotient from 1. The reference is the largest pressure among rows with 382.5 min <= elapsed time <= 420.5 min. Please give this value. -0.29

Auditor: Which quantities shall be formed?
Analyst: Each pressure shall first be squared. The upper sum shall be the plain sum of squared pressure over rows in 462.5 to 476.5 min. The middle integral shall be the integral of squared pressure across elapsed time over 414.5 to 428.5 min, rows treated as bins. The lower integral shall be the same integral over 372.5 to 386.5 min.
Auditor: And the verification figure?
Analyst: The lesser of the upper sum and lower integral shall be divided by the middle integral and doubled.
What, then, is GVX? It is 1.76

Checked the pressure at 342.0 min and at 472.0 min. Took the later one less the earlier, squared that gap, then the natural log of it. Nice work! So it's -5.1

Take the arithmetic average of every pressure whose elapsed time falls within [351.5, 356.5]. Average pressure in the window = 1.66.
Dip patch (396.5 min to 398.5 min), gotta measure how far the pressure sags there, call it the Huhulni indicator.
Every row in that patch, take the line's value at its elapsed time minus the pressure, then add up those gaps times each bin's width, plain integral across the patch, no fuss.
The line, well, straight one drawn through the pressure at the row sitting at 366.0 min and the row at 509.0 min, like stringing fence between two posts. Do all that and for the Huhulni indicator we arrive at 0.3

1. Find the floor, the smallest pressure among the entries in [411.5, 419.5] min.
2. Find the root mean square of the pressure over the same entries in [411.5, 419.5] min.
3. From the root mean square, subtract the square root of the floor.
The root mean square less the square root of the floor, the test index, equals 0.44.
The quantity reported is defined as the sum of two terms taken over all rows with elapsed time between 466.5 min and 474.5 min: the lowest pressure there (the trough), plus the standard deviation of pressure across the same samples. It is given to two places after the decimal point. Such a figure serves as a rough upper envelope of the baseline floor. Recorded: 1.56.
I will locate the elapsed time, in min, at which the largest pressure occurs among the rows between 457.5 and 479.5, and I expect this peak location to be 459.0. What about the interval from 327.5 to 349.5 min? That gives 346.0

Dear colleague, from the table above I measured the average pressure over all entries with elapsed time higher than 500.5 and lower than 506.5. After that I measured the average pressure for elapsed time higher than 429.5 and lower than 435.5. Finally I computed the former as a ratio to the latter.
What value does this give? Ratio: 0.941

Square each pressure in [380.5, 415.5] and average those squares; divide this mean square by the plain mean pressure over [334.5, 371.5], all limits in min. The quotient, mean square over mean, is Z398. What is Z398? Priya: 1.60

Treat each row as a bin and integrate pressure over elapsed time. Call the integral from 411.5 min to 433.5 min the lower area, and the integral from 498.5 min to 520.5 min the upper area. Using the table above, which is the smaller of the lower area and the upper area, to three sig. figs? 33.0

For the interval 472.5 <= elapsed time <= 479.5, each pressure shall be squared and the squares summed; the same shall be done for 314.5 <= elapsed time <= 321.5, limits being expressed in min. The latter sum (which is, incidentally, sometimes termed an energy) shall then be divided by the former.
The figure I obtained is 0.97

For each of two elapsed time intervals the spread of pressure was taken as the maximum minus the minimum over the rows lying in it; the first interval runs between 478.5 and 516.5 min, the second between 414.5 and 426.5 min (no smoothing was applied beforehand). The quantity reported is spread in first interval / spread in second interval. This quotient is 1.98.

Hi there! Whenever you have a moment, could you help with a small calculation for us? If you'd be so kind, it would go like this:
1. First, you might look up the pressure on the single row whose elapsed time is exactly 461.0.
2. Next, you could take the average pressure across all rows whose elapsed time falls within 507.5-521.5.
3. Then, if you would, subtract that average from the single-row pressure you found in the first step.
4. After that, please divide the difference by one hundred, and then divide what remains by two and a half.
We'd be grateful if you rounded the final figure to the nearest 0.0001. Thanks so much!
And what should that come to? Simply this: 0.0000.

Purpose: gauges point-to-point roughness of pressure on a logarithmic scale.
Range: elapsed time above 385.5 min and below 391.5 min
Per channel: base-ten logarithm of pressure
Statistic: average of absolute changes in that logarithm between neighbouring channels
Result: 0.016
